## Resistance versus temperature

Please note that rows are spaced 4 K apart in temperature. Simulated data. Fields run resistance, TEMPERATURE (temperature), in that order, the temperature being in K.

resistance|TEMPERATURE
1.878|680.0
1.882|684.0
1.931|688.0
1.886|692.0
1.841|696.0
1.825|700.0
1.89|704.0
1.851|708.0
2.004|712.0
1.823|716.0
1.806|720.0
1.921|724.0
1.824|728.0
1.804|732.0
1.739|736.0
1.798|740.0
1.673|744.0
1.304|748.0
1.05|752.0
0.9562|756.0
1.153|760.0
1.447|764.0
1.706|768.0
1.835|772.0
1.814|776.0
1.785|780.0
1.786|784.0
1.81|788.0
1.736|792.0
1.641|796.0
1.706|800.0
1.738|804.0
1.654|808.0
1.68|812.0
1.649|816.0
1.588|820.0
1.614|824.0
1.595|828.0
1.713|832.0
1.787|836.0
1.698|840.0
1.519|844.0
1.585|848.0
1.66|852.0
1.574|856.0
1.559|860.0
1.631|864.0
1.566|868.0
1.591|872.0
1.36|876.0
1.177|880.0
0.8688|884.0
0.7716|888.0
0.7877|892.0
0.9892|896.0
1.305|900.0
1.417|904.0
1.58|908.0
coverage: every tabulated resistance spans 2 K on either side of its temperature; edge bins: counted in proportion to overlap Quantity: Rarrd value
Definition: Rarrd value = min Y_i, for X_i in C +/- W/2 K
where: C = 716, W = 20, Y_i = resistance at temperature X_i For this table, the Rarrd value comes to 1.806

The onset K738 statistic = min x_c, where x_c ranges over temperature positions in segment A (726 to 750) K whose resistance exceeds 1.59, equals 728.0 K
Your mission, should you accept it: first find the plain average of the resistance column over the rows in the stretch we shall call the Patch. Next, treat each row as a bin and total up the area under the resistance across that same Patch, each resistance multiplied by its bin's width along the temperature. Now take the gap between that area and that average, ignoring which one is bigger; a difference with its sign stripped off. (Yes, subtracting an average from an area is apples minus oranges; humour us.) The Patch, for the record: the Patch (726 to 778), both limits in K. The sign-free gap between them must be 78.9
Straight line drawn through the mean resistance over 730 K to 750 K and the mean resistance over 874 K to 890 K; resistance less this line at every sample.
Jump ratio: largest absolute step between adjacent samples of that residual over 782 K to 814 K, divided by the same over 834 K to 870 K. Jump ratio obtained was 1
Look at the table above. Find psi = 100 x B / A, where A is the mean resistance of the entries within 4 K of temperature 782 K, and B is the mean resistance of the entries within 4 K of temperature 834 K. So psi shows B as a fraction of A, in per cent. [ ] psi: 98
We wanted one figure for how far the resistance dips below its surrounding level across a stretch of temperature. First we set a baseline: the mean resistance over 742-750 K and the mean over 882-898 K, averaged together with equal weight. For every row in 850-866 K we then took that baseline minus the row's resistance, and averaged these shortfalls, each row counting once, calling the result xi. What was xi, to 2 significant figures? -0.43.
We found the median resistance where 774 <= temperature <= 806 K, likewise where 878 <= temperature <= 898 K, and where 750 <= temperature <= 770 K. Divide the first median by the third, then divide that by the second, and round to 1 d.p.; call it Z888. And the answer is 1.8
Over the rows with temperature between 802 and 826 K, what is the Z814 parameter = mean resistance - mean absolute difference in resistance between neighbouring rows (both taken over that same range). 1.61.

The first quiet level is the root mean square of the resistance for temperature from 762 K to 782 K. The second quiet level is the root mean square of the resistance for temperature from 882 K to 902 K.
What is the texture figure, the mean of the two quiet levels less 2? -0.66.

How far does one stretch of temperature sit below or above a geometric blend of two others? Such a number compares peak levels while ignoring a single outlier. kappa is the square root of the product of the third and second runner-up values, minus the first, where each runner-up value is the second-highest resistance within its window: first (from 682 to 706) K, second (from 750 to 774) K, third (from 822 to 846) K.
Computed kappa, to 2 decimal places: -0.18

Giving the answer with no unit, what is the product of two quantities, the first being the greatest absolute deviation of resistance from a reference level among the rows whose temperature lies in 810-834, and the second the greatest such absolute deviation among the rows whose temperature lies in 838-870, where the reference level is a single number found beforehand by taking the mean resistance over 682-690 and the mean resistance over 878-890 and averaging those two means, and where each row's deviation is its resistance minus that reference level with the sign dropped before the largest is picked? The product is 0.080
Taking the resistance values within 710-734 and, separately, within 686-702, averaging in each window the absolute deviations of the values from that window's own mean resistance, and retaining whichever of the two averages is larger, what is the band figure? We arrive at 0.066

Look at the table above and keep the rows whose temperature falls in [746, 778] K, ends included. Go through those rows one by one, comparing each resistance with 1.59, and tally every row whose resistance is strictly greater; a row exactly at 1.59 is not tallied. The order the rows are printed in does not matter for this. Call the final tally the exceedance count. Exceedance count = 3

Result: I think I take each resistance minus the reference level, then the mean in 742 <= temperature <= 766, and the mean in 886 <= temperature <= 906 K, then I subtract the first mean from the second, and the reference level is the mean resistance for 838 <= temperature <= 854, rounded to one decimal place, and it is -0.2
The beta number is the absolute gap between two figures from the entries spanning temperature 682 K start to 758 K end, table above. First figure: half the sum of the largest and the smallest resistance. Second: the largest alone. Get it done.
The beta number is 0.52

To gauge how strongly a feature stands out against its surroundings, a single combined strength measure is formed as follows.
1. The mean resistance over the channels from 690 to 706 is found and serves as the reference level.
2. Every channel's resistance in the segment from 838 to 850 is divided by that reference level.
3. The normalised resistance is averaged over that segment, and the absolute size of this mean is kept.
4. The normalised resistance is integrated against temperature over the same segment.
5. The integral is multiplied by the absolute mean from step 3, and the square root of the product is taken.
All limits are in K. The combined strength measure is 2.98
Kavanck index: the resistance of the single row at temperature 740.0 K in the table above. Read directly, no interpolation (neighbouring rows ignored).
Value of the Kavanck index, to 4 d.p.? 1.7980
